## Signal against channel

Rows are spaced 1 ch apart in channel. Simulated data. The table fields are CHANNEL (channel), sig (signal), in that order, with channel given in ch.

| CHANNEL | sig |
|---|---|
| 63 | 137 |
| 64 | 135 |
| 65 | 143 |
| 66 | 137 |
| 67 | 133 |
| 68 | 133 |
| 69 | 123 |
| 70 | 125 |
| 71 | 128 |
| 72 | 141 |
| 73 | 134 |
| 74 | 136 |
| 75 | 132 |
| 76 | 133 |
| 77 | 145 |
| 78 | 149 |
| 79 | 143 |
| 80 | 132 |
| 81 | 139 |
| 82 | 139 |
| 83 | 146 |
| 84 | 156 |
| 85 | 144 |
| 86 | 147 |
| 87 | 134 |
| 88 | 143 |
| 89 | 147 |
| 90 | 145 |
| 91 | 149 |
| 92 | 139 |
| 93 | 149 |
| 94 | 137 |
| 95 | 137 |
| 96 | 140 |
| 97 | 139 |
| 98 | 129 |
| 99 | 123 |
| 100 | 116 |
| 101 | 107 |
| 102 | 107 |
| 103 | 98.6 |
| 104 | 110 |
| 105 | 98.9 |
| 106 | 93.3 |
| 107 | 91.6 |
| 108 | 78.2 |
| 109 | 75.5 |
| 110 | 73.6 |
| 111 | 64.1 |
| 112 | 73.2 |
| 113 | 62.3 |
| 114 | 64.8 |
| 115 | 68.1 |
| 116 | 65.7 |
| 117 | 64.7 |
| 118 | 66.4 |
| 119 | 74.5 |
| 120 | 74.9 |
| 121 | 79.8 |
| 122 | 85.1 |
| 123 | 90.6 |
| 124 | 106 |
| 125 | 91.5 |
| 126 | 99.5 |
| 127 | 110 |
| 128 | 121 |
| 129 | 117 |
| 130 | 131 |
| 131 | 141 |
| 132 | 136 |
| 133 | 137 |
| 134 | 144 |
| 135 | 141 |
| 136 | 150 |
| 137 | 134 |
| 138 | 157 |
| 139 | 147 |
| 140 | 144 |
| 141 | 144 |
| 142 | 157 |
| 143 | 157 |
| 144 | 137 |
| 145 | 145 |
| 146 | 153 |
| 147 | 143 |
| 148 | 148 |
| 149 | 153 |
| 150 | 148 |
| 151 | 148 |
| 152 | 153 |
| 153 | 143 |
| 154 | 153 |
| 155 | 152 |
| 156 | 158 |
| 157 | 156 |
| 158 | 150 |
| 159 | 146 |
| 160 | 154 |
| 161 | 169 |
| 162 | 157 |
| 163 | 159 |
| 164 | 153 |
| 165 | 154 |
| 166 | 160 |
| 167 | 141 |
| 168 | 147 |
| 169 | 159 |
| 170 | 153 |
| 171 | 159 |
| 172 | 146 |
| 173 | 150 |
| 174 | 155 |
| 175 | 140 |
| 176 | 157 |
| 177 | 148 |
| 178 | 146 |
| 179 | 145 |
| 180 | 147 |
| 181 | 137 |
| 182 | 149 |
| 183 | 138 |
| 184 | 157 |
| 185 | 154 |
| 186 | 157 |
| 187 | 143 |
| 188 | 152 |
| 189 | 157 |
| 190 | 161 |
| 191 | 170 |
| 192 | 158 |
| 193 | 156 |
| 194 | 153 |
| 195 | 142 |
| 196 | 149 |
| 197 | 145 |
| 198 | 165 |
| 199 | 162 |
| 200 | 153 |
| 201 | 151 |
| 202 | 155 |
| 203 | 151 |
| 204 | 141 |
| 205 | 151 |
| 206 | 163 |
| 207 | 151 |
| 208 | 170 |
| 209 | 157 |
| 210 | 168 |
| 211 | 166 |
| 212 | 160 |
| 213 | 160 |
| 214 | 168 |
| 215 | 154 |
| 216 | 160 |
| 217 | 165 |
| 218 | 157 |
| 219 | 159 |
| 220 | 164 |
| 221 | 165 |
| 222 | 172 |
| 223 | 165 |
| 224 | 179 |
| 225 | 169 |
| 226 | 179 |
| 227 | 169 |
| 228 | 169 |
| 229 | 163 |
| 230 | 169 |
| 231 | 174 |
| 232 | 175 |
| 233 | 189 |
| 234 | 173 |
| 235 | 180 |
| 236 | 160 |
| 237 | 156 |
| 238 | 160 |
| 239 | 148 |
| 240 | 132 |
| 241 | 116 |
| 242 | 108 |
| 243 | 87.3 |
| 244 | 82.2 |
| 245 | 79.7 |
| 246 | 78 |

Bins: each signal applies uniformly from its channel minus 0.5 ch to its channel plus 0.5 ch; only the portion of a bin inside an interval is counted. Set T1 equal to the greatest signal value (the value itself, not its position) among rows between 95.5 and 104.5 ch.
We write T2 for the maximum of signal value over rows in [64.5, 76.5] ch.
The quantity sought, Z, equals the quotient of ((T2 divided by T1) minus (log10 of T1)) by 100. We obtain -0.0112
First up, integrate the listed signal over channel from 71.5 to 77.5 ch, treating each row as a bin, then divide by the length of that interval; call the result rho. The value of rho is 137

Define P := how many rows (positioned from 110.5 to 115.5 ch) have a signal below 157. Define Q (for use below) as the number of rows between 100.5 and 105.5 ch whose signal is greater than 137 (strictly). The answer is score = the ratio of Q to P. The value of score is 0.0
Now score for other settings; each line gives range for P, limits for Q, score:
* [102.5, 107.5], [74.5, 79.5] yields 0.6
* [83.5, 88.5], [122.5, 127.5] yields 0.0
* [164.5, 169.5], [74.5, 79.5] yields 1.0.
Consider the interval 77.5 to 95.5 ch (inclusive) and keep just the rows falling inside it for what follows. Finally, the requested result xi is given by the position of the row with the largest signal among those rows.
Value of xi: 84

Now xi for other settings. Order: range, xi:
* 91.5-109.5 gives 93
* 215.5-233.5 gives 233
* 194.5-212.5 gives 208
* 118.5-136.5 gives 136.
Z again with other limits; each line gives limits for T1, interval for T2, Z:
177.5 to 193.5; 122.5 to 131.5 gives -0.0140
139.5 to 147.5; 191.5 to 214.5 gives -0.0111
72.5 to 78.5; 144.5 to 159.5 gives -0.0111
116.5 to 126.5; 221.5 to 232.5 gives -0.0034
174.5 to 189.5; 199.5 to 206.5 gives -0.0116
